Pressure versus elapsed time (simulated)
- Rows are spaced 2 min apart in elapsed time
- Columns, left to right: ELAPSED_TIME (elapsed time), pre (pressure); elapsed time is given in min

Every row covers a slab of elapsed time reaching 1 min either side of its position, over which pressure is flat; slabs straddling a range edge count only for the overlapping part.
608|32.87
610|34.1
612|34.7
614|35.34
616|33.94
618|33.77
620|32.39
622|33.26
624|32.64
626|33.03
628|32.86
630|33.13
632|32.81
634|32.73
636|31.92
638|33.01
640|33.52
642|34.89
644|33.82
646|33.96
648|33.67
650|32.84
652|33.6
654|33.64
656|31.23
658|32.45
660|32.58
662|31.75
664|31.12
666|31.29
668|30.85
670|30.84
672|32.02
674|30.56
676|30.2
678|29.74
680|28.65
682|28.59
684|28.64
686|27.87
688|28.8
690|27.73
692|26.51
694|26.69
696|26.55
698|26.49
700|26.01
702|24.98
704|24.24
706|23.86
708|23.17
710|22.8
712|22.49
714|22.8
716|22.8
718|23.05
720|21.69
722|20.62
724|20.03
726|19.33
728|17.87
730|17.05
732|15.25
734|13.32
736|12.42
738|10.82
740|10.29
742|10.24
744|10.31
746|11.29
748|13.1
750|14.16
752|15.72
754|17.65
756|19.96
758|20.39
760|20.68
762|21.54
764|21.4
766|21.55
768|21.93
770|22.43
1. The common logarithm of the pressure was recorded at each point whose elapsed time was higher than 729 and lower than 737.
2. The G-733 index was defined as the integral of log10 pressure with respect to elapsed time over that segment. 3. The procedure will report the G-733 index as 9.3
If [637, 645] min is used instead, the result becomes 12.2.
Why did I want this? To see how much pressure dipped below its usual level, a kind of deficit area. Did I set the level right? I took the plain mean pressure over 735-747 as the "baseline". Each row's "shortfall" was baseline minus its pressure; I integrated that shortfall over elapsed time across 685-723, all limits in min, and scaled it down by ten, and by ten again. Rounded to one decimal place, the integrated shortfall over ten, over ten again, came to -5.2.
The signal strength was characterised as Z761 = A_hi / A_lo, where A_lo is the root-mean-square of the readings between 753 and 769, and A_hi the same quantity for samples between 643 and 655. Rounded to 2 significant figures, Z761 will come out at 1.6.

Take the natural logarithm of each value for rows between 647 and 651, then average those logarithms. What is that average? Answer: 3.50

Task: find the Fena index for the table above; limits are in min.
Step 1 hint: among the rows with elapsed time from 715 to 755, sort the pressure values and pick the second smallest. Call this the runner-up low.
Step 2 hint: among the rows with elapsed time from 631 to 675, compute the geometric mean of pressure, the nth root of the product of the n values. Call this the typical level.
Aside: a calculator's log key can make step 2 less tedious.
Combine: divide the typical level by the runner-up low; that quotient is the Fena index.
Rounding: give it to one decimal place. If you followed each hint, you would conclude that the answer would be 3.2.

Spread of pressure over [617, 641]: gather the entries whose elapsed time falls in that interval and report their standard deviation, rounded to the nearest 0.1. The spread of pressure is 0.5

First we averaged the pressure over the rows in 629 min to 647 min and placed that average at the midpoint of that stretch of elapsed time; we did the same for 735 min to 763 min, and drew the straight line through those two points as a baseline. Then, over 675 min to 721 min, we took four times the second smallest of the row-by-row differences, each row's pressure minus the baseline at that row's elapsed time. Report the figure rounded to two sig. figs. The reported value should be 5.8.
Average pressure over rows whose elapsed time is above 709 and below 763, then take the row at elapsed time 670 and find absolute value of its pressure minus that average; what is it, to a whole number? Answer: 14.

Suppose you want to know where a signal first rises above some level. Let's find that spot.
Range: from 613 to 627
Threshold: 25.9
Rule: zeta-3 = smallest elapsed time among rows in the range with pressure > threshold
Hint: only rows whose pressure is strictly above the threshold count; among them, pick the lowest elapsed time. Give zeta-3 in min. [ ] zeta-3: 614 min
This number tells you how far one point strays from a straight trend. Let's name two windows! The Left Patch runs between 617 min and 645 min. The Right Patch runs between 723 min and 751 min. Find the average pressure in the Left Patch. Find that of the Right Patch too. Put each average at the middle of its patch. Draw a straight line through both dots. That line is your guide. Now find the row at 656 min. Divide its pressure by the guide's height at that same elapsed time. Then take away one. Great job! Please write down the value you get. 0.092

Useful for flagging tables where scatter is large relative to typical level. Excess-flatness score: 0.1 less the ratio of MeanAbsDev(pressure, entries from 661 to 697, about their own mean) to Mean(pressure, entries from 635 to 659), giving 0.05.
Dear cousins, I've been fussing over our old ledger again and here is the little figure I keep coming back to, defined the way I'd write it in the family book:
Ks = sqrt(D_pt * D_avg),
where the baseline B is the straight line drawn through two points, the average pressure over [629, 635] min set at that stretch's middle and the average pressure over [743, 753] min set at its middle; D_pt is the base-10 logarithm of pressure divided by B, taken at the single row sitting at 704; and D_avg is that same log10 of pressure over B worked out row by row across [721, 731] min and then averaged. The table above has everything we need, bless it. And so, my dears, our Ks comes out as 0.0631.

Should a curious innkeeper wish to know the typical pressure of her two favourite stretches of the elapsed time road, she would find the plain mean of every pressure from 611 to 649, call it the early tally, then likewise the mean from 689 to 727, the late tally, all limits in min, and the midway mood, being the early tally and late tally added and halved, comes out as 29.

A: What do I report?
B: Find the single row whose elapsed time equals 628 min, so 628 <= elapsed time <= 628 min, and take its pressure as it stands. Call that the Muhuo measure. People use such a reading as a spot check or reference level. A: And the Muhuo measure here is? 32.86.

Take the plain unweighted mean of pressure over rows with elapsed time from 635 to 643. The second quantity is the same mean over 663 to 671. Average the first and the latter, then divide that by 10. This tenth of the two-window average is 3.2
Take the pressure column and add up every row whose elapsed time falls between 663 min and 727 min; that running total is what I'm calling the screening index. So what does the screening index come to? 841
